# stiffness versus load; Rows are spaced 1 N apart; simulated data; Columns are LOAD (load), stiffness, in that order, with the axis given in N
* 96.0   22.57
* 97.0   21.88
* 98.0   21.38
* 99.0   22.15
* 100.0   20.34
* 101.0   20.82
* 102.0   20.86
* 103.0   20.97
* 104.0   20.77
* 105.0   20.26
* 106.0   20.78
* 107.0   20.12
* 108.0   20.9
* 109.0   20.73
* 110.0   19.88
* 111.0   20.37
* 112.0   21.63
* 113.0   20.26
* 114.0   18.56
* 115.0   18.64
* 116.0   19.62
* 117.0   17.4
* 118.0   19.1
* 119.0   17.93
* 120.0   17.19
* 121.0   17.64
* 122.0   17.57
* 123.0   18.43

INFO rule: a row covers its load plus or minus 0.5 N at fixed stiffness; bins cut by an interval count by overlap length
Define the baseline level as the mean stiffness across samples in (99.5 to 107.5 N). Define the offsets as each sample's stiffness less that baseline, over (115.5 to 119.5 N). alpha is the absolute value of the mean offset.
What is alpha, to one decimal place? 2.1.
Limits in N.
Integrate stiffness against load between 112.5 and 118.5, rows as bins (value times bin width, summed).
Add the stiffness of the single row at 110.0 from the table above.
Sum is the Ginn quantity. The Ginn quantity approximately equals 133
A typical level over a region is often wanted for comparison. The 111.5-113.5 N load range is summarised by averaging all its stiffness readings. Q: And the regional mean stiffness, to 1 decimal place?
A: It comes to 20.9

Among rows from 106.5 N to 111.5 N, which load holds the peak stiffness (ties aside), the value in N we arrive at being 108.0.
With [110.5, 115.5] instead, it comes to 112.0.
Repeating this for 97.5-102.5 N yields 99.0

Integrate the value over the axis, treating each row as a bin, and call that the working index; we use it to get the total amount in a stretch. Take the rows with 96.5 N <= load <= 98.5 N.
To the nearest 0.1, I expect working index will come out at 43.3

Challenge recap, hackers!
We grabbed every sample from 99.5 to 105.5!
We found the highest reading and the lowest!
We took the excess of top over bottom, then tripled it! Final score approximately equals 2.1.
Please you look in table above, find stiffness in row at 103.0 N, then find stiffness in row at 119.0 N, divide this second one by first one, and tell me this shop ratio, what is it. 0.86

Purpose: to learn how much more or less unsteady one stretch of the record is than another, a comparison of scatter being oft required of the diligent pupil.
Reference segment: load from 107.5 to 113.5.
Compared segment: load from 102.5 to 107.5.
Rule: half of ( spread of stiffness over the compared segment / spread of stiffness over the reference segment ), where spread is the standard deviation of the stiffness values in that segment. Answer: 0.30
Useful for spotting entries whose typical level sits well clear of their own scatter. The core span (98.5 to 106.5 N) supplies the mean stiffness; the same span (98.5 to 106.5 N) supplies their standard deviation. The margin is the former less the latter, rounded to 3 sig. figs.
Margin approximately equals 20.3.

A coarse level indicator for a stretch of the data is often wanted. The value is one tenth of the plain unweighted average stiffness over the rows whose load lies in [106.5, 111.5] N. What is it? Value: 2.04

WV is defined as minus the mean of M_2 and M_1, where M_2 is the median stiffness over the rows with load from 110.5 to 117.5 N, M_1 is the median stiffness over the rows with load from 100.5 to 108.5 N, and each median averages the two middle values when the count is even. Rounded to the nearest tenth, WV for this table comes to -20.2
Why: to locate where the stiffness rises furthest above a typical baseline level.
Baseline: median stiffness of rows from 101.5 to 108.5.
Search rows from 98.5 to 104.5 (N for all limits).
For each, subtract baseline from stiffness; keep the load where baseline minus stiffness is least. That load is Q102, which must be 99.0 N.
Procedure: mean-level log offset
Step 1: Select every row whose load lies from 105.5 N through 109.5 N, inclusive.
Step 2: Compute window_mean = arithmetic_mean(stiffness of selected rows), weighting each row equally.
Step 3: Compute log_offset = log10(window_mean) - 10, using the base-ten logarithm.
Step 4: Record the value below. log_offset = -8.69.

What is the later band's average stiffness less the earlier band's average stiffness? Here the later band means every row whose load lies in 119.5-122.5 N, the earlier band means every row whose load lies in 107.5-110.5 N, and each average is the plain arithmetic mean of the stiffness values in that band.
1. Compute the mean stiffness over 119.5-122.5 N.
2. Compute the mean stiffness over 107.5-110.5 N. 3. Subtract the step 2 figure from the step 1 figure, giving -3.0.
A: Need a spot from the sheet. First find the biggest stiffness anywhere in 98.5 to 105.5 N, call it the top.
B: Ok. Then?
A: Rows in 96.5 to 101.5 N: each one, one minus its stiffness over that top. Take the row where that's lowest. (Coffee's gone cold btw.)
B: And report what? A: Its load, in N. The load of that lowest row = 99.0 N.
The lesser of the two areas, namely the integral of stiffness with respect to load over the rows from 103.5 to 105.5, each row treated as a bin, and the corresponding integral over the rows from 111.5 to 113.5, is 41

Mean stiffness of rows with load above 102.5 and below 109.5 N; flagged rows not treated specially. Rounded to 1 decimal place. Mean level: 20.6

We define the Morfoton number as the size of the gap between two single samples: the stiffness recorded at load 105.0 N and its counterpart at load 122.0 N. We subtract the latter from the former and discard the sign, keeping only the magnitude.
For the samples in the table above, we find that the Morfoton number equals 2.7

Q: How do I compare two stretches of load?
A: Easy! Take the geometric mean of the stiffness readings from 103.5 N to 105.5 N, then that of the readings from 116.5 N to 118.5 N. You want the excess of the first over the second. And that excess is 2.3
